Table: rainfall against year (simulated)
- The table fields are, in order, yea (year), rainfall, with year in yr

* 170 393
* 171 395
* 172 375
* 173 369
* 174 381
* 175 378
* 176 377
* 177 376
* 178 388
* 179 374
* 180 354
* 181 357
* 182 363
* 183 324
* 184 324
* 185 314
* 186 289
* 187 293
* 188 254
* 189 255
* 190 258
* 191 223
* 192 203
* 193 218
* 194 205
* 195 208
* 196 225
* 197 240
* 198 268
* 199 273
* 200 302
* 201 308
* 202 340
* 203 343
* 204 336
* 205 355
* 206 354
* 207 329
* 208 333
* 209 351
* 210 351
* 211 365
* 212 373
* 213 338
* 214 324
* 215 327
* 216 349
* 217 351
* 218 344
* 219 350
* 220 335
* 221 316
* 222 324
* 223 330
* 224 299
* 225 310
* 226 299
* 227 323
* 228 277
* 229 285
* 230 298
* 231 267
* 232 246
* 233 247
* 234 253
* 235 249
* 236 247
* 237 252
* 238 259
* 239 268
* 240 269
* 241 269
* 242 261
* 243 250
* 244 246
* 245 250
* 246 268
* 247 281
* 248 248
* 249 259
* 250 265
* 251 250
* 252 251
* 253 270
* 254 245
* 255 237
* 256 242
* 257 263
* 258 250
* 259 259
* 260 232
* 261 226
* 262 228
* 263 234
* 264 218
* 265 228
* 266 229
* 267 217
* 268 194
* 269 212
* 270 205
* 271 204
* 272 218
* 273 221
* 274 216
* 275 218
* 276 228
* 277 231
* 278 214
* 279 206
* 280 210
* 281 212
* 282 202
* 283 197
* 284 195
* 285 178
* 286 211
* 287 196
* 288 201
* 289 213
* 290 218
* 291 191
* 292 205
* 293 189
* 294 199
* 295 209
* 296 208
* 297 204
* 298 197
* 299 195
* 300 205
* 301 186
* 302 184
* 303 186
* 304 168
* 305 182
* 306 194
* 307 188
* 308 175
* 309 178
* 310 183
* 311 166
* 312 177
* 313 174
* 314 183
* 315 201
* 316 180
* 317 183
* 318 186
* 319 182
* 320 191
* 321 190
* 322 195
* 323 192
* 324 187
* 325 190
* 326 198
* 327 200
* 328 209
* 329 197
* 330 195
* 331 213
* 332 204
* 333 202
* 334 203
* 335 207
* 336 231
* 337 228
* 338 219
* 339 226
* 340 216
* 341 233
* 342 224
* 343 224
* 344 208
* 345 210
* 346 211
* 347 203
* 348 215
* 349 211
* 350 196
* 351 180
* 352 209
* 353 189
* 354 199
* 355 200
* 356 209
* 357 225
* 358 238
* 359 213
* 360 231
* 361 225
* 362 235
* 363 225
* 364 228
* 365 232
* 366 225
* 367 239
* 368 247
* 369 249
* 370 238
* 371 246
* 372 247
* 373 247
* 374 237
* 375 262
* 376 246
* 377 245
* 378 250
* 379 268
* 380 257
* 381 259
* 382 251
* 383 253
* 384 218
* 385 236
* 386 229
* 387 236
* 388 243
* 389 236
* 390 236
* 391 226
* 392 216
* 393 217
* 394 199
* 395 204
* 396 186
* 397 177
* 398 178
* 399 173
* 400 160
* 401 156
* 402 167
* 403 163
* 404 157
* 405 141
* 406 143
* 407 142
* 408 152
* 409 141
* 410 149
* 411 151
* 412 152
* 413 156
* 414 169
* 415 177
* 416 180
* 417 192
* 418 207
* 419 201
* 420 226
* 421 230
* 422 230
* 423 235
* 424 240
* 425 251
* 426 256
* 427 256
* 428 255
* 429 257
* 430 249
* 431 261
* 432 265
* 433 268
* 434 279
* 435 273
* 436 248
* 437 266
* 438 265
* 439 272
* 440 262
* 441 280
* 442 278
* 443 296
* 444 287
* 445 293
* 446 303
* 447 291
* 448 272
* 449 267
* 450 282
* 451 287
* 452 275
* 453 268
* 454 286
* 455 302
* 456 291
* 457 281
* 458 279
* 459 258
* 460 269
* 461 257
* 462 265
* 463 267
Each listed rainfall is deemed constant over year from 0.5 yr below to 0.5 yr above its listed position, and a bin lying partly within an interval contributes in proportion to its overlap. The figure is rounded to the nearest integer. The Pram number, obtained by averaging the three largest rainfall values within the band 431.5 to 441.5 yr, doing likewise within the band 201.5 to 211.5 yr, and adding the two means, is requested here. 635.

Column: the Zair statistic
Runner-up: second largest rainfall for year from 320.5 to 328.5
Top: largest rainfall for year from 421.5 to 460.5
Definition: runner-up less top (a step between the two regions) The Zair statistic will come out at -103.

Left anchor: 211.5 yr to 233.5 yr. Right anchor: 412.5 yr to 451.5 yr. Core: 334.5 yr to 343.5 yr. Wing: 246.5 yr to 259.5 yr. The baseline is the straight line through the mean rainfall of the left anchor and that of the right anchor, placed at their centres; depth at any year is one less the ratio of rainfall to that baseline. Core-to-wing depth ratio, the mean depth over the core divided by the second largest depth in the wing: 0.98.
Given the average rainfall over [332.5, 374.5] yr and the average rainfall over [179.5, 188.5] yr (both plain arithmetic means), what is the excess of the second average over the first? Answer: 98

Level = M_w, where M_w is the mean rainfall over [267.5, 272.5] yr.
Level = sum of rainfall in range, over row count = 207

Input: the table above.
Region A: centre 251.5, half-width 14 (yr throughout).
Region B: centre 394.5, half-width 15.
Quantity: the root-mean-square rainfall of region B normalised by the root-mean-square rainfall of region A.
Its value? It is 0.80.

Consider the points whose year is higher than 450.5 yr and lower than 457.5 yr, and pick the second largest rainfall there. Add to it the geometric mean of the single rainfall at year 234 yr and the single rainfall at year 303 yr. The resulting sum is 508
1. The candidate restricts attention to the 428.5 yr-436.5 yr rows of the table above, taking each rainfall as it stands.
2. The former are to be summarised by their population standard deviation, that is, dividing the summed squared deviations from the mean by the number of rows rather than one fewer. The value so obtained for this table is 10.3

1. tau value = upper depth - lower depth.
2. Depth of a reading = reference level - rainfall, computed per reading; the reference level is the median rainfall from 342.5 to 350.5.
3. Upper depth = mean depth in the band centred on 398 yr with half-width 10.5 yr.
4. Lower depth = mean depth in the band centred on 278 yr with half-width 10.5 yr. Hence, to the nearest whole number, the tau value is 24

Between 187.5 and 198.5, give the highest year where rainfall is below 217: 195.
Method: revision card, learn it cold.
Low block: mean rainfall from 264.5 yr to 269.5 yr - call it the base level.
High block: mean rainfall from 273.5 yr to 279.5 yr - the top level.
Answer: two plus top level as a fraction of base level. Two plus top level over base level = 3.0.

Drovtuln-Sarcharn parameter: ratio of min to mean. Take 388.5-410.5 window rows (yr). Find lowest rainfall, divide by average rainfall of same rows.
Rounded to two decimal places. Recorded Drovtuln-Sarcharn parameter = 0.79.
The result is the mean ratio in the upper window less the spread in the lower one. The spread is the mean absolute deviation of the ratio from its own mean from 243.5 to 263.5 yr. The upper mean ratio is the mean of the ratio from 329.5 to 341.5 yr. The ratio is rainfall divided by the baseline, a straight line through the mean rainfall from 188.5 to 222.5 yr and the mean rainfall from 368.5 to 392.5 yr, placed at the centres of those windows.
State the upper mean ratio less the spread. 0.79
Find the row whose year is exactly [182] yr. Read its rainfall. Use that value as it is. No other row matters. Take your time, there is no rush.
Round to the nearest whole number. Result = 363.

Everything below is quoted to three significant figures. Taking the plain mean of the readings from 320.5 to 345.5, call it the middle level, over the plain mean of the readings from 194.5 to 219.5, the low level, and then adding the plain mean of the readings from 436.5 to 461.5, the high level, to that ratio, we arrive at 279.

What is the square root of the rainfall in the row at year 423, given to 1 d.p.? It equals 15.3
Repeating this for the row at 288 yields 14.2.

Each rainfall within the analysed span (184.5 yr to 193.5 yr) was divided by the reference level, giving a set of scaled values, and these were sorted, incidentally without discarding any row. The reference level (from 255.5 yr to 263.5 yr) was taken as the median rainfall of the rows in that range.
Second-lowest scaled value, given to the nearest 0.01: 0.92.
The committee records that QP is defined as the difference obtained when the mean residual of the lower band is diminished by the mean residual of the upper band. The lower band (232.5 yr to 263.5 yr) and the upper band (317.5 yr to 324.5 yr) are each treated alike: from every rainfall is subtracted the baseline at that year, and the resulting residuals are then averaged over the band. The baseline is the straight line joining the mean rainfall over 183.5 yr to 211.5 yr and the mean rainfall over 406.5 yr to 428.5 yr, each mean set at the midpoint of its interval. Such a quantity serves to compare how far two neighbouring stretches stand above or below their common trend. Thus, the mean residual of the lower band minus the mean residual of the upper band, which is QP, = 33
